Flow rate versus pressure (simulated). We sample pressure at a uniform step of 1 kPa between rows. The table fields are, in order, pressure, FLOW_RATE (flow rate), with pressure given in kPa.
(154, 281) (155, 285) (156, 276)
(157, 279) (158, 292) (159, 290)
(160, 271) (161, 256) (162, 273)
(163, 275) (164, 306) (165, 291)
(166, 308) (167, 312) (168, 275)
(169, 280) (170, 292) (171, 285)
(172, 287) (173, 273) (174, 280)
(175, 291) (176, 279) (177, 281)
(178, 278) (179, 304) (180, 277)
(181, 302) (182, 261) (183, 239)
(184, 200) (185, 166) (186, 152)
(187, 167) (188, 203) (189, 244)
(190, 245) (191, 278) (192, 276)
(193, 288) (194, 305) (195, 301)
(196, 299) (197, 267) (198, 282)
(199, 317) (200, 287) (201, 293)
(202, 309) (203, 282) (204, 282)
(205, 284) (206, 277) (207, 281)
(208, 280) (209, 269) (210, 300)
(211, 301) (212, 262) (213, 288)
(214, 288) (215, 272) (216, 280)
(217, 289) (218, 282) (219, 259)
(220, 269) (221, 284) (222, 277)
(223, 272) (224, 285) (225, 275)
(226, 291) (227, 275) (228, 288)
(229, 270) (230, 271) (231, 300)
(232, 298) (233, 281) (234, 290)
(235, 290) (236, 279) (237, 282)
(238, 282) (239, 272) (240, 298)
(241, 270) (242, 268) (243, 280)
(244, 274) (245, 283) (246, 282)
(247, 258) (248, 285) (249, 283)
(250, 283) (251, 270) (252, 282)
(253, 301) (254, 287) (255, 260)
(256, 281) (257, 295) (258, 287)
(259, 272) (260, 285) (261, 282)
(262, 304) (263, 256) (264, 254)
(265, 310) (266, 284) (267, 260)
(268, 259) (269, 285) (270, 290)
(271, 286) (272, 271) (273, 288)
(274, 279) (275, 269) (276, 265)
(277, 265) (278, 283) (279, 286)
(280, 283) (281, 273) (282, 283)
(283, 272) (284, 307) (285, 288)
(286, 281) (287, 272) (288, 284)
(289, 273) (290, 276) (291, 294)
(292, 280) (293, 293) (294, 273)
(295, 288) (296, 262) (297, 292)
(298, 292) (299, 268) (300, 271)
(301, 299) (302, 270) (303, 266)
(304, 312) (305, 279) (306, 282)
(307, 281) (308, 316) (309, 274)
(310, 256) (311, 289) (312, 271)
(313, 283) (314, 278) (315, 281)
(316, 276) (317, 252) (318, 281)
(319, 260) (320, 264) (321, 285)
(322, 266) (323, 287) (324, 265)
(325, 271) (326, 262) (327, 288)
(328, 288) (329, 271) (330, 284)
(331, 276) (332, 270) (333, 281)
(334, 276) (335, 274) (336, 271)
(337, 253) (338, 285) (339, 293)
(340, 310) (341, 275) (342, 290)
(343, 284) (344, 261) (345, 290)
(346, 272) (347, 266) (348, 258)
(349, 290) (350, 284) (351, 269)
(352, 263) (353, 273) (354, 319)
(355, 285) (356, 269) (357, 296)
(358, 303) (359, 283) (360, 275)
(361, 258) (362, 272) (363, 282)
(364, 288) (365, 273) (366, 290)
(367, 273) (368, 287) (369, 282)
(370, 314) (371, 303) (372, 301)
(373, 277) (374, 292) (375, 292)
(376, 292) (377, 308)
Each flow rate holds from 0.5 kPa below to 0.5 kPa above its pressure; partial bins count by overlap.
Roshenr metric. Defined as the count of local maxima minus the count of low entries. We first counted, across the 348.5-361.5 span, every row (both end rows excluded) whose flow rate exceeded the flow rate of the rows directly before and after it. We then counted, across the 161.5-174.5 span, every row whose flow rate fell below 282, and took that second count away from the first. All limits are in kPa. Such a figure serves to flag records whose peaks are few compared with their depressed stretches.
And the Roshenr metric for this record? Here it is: -4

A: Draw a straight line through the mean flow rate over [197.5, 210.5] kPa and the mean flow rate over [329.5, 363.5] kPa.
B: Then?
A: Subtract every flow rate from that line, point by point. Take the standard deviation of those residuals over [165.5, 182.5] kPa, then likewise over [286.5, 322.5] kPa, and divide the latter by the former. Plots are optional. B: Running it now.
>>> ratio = 1.0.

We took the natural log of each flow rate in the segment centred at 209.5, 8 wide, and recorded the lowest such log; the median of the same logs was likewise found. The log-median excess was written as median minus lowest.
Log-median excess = 0.068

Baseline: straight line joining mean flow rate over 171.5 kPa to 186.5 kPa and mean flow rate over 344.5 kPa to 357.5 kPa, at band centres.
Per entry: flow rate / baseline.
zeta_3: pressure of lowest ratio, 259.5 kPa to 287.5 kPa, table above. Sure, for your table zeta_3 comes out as 264 kPa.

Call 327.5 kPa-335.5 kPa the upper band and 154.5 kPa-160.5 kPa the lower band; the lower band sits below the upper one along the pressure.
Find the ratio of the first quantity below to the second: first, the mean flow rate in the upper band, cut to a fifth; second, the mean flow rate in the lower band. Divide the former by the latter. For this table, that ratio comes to 0.197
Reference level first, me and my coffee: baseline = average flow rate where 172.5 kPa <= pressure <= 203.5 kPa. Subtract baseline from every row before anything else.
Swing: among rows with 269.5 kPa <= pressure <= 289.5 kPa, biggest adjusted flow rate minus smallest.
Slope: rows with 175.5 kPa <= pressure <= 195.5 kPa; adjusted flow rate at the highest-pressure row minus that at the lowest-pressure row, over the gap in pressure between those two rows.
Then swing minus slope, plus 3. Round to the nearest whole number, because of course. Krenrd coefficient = 44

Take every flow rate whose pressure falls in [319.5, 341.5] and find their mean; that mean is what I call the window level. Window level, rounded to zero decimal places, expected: 277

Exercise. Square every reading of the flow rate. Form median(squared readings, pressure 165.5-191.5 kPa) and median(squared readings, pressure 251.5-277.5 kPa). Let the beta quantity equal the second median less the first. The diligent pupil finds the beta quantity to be 2240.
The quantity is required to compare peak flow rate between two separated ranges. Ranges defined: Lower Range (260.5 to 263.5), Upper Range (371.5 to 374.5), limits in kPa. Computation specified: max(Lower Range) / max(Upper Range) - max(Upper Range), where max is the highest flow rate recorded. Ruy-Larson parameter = -300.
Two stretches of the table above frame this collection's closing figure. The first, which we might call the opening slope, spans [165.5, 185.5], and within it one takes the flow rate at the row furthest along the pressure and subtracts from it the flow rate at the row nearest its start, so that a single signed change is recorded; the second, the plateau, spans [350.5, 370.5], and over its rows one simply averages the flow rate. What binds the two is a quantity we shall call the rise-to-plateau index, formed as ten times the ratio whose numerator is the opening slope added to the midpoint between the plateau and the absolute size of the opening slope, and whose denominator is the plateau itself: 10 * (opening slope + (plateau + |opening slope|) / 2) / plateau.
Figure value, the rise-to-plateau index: 2.5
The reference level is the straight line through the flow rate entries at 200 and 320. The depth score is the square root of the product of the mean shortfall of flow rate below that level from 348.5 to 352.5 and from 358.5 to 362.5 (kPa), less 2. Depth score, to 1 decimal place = 15.0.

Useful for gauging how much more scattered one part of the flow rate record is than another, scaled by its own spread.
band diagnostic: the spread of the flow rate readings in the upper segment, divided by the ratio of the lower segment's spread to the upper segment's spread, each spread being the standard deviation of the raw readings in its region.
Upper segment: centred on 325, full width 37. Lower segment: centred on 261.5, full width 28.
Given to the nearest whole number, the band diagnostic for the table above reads 13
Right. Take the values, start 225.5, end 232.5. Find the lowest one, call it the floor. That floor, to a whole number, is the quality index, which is 270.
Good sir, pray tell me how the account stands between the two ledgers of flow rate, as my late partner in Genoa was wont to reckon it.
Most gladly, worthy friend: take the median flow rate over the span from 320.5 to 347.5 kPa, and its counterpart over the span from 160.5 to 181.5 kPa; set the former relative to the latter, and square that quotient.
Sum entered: 0.96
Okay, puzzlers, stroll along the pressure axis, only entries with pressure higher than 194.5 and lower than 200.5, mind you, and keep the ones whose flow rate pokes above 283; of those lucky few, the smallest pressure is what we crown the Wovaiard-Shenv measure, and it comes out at 195 kPa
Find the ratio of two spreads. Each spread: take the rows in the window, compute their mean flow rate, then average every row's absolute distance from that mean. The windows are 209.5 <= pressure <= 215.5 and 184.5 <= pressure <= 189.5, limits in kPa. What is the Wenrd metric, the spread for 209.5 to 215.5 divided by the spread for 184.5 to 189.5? 0.4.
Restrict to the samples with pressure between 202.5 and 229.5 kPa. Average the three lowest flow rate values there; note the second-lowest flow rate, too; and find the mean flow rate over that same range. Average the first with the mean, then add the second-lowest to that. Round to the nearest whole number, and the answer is 534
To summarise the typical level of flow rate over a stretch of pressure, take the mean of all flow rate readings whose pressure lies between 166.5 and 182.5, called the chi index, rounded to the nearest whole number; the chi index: 285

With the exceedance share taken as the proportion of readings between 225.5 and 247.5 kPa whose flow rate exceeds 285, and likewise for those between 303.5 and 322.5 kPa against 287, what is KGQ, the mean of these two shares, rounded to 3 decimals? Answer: 0.238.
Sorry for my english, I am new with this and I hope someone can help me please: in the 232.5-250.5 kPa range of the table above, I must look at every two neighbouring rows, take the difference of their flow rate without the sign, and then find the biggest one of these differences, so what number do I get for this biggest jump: 28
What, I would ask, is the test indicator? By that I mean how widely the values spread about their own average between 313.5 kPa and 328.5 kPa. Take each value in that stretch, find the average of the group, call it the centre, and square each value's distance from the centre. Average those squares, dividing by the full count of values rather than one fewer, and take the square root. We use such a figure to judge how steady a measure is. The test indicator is 11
